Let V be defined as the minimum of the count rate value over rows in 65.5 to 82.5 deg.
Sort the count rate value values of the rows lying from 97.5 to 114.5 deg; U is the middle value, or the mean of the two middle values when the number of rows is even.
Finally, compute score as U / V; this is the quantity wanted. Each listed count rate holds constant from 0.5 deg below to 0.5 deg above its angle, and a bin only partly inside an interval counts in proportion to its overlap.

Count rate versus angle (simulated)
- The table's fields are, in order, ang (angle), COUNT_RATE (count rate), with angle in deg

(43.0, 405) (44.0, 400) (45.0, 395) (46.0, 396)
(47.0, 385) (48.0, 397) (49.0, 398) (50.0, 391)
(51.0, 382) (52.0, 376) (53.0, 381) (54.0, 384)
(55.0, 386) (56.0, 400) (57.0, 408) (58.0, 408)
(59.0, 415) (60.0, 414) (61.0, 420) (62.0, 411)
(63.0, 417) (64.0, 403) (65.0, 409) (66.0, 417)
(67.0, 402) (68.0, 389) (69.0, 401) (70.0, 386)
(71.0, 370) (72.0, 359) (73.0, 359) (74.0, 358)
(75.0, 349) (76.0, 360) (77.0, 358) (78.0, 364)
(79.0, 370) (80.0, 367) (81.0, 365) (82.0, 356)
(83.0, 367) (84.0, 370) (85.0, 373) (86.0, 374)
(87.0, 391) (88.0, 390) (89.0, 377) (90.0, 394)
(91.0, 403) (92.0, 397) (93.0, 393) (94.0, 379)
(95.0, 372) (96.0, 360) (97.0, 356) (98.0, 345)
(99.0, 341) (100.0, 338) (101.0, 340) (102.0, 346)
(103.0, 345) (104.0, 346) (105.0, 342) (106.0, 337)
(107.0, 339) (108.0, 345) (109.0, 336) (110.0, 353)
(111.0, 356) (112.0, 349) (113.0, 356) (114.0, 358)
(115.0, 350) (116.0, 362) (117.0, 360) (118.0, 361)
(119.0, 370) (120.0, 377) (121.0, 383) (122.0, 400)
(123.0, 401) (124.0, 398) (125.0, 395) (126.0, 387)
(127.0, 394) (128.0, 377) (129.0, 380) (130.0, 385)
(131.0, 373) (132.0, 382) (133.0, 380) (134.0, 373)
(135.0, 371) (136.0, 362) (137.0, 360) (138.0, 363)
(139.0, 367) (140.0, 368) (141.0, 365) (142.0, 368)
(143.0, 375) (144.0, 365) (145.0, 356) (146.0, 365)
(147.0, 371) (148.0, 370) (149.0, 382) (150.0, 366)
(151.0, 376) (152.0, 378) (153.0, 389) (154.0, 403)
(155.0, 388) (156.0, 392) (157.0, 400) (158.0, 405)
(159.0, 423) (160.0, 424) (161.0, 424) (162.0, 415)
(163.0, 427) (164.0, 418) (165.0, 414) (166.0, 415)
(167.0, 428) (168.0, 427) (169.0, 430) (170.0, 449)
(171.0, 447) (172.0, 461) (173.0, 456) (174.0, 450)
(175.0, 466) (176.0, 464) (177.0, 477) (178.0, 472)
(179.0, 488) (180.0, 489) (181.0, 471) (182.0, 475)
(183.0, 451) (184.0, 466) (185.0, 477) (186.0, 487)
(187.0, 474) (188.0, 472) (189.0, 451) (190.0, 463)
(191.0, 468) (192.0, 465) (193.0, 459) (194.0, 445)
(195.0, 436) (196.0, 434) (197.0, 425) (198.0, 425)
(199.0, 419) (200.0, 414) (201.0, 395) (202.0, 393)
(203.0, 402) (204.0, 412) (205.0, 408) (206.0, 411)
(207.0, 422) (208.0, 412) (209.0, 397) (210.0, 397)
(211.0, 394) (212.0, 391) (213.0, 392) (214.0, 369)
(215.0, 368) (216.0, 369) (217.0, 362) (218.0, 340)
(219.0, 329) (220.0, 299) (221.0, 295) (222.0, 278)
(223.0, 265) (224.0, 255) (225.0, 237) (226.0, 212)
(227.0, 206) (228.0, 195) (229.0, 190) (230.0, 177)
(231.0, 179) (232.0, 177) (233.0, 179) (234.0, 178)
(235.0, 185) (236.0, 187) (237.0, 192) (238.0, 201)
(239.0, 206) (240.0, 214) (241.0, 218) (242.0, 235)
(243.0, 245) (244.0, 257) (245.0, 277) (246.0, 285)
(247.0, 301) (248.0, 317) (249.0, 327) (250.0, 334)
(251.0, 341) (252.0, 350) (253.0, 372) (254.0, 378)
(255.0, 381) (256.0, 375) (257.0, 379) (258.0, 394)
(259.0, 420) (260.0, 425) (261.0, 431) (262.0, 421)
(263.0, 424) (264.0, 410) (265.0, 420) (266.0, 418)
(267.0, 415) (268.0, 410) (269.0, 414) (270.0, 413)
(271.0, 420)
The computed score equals 0.99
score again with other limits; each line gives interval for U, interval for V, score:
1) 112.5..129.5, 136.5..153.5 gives 1.06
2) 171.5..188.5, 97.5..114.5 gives 1.40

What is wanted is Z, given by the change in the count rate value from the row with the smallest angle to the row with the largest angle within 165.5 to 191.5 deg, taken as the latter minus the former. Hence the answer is 53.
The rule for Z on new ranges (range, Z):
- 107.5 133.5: 35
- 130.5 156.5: 19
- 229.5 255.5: 204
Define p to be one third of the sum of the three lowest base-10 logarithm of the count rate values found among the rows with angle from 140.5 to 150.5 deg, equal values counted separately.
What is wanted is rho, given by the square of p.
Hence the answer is 6.5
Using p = 2.56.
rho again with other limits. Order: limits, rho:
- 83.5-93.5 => 6.6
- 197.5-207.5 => 6.8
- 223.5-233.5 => 5.1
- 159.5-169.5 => 6.9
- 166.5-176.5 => 6.9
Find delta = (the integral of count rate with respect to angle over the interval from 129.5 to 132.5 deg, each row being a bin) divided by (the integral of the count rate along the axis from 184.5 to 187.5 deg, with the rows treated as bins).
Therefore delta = 0.8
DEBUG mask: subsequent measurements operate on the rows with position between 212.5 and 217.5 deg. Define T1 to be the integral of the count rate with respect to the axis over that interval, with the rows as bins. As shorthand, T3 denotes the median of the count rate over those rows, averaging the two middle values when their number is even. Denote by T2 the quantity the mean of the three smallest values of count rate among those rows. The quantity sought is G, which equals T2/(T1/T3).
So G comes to 73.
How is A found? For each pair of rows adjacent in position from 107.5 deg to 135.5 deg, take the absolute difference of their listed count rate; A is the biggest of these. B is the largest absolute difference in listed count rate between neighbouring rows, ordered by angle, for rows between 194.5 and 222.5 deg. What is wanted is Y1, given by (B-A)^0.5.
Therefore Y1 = 3.6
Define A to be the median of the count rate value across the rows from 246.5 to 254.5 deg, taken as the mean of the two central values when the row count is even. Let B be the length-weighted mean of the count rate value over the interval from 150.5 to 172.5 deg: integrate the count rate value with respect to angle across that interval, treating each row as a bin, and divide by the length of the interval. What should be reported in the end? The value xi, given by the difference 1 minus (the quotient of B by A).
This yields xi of -0.23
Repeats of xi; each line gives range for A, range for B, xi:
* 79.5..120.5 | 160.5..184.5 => -0.25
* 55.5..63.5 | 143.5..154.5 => 0.09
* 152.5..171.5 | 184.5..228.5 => 0.09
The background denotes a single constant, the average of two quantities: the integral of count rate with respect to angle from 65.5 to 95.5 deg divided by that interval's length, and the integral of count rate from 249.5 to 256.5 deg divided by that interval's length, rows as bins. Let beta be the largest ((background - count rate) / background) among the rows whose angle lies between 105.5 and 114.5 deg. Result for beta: 0.09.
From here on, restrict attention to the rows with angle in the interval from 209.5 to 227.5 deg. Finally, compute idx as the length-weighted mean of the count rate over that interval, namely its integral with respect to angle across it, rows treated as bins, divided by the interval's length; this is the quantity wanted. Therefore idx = 320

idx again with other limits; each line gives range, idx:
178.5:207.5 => 445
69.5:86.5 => 365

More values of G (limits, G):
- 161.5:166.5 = 82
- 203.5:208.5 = 82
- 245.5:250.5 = 61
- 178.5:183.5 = 93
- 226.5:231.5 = 37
